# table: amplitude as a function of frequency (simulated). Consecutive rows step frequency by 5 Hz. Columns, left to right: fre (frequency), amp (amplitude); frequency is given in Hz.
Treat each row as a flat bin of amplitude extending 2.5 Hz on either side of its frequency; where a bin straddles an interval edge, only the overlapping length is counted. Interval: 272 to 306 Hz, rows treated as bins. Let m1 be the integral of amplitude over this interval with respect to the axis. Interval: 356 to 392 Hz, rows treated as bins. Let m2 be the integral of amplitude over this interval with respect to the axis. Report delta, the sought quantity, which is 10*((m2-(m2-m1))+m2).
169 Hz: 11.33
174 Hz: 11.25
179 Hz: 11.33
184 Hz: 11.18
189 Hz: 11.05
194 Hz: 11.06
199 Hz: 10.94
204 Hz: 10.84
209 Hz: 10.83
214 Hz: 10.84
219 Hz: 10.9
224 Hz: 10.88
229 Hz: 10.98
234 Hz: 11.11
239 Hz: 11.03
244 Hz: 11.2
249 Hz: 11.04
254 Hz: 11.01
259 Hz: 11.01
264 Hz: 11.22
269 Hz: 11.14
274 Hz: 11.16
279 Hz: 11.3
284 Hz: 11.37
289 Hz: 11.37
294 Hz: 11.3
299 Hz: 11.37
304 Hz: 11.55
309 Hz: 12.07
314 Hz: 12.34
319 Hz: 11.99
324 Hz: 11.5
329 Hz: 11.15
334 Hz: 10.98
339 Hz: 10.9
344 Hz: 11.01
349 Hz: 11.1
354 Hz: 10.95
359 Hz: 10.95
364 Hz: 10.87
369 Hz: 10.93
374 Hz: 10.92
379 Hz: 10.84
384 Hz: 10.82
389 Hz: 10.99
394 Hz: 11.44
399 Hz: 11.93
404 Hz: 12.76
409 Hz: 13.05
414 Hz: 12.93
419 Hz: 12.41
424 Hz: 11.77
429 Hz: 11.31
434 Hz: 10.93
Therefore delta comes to 7785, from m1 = 386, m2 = 393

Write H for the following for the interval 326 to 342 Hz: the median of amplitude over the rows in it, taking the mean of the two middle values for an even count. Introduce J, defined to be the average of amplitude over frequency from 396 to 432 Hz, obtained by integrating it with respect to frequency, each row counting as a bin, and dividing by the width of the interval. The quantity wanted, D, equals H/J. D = 0.89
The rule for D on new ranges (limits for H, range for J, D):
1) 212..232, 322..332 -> 0.96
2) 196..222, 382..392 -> 0.99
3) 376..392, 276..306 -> 0.95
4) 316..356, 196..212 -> 1.02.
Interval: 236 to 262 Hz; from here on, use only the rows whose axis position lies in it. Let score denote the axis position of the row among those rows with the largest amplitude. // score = 244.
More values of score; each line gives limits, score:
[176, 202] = 179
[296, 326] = 314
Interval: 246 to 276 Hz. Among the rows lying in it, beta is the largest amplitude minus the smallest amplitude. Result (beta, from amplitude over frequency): 0.21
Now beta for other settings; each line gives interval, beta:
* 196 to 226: 0.11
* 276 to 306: 0.25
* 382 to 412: 2.23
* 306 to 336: 1.36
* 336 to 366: 0.23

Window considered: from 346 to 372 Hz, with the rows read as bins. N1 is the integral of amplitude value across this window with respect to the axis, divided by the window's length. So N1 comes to 11.0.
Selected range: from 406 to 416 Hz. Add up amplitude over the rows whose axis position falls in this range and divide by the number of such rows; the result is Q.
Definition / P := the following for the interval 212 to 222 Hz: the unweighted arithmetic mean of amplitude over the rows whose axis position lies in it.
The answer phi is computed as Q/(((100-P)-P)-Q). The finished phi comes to 0.199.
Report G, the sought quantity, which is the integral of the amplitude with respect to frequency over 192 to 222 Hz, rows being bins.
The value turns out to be 327.0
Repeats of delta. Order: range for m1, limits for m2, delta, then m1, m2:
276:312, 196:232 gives 8055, 413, 392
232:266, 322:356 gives 7537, 377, 377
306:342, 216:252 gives 8126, 416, 397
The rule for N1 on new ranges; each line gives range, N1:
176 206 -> 11.1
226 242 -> 11.0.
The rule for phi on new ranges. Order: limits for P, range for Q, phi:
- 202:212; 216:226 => 0.161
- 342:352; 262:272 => 0.168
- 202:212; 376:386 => 0.160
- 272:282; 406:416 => 0.201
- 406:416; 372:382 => 0.172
